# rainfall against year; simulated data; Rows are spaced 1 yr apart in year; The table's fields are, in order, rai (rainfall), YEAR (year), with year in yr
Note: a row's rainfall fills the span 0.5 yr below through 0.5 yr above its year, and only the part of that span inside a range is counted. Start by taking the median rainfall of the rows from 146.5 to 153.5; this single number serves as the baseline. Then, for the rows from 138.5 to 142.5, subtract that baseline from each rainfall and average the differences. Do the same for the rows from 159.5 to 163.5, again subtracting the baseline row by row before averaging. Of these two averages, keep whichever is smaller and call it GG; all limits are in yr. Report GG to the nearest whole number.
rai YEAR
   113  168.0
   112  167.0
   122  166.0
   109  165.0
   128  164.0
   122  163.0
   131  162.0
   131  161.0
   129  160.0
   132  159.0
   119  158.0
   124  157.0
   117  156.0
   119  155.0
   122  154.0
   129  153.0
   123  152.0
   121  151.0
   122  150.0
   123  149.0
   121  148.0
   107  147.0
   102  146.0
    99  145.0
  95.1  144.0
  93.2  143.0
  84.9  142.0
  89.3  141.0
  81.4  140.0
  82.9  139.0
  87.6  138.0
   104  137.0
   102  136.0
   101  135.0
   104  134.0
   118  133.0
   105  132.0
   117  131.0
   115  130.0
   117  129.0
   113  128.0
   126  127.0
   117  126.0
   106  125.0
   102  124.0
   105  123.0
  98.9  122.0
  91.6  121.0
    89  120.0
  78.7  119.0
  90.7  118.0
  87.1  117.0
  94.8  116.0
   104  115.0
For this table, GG -37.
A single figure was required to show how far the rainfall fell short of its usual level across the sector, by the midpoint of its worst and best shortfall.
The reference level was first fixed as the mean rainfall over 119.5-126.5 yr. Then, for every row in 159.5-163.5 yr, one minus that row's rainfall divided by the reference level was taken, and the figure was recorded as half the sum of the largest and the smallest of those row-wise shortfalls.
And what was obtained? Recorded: -0.248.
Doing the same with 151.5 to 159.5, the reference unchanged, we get -0.228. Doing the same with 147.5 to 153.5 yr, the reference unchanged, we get -0.233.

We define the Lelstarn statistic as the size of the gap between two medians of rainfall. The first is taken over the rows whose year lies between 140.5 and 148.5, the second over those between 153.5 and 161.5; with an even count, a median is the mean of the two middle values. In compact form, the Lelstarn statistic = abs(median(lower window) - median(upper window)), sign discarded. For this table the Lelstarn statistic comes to 26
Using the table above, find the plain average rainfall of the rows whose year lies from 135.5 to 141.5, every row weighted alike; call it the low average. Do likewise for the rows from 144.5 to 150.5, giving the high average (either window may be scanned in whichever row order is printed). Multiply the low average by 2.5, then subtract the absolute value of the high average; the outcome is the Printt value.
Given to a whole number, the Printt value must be 116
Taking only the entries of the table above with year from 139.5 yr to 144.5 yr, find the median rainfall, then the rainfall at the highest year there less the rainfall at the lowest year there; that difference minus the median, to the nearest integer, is -76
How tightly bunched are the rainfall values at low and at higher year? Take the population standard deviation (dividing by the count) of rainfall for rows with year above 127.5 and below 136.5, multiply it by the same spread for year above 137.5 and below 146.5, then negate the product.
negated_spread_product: -45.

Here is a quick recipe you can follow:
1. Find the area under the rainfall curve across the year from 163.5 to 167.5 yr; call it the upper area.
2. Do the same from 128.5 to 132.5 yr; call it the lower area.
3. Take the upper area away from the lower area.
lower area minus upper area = -17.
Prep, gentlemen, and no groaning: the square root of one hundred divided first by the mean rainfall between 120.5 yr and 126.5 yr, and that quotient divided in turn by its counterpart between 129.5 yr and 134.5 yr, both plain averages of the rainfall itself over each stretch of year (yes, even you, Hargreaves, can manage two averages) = 0.0930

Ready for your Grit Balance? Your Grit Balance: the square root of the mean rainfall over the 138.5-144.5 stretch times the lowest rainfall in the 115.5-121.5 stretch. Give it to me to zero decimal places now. 83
